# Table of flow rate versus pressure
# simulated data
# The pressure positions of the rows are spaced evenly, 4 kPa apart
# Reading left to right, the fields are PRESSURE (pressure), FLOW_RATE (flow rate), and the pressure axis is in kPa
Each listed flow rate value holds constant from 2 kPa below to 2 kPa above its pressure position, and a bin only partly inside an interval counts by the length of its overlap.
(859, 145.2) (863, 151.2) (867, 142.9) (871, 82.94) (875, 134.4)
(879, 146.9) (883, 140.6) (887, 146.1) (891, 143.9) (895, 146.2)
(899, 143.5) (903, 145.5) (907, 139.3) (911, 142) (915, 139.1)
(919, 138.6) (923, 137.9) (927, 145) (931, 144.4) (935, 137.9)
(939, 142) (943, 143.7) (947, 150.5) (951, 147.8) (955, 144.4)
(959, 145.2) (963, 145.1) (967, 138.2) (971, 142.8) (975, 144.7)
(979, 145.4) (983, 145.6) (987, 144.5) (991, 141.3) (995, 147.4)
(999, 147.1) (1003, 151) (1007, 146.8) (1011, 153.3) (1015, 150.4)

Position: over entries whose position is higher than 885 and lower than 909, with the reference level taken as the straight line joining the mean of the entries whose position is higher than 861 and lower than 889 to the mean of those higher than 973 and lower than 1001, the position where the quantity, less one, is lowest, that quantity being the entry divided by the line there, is 907 kPa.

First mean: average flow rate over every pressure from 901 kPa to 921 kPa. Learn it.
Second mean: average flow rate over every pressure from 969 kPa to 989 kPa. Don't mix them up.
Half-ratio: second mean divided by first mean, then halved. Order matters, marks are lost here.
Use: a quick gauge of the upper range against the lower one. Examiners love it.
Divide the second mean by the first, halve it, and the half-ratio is 0.513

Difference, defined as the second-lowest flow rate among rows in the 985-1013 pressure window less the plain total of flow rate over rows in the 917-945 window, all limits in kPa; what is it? -845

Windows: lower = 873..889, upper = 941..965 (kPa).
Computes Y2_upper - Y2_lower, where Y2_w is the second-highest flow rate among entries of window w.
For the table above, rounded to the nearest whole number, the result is 2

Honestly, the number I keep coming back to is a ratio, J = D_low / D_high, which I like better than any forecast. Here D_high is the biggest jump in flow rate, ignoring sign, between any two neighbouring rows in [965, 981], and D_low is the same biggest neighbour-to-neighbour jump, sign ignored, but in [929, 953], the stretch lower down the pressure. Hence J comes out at 1.5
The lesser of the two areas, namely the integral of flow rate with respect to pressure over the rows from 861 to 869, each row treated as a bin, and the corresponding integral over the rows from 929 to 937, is 1129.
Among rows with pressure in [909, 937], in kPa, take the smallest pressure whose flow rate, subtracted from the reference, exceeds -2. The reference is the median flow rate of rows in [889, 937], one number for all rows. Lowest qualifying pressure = 911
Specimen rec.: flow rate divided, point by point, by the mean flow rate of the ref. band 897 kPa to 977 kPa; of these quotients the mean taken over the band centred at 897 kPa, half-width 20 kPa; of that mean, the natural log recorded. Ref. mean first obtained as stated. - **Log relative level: 0.0030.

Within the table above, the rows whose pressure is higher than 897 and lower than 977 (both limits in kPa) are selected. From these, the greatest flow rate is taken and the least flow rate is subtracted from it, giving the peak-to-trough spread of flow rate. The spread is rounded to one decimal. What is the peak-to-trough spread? 12.6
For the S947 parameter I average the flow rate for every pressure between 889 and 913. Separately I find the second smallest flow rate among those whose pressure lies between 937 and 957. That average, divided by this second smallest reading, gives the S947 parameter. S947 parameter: 1.00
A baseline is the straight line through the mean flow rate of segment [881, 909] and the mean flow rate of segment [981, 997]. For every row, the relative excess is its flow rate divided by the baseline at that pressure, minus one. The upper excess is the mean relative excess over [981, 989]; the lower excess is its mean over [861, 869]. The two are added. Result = 0.03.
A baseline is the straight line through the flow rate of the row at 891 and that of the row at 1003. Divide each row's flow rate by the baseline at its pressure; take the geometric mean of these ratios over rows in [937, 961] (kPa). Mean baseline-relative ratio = 0.986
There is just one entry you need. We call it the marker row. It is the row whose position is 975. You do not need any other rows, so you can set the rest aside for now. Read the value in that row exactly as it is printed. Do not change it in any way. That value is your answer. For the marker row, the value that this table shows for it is 144.7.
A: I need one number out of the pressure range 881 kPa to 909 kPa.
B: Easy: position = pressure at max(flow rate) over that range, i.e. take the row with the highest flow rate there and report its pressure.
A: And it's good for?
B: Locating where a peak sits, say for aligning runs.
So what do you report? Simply 895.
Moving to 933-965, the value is 947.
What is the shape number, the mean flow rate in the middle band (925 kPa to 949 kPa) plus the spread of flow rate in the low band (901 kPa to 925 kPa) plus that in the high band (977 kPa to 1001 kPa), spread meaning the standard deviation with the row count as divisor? 149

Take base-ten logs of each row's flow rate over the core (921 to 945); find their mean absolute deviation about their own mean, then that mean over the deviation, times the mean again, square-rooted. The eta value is 24.0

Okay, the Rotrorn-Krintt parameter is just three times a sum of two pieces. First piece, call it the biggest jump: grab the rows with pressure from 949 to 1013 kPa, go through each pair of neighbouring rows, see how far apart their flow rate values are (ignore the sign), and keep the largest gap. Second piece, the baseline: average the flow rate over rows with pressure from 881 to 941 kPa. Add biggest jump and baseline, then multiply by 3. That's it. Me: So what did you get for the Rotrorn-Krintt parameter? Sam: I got 447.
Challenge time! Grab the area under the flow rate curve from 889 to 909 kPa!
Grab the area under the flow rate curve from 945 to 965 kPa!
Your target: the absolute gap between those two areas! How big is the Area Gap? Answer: 58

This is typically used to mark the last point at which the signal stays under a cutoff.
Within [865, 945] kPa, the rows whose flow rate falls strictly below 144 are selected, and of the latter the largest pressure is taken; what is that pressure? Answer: 943 kPa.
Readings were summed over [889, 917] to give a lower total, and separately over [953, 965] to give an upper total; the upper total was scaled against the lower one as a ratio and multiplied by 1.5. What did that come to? 0.7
